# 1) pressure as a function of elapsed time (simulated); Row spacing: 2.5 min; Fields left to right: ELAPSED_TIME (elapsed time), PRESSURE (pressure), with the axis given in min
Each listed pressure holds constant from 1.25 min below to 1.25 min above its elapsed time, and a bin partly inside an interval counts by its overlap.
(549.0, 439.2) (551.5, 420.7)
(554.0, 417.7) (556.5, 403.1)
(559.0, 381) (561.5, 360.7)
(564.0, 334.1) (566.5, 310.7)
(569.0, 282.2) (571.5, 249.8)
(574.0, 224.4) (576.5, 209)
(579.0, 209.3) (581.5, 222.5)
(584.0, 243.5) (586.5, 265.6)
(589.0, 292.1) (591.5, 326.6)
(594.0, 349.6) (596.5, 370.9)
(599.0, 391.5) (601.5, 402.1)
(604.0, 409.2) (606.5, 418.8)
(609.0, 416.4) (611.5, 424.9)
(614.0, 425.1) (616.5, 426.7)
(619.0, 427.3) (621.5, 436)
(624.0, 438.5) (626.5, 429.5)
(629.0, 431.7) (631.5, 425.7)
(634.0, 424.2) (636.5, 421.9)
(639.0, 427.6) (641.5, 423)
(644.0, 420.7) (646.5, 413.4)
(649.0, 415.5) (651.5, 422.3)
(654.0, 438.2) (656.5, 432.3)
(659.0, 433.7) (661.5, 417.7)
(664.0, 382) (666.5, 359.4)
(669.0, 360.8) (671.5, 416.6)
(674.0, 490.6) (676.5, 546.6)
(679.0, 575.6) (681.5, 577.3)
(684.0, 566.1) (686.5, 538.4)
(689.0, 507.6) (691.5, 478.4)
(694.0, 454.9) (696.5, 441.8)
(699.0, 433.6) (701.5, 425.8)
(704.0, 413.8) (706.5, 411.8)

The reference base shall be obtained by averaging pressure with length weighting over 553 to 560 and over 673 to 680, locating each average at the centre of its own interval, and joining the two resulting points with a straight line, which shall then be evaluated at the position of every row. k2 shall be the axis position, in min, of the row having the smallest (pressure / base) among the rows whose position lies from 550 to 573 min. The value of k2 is 571.5 min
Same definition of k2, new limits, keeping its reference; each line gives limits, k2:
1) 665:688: 669.0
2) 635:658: 649.0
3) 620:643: 641.5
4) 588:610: 589.0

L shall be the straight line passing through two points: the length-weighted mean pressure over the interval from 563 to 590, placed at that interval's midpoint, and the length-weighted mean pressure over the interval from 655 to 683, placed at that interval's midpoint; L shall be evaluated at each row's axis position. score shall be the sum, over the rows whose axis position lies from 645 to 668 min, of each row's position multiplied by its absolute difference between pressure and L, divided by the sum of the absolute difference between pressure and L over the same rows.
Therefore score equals 662.8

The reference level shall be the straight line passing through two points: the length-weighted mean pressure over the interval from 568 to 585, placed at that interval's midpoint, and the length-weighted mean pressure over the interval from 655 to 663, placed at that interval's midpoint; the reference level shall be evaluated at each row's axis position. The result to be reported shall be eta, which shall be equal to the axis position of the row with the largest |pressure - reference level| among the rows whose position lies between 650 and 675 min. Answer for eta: 669.0 min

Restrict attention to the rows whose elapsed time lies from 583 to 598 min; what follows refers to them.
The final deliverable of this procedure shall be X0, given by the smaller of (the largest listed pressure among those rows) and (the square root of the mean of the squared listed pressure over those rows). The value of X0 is 311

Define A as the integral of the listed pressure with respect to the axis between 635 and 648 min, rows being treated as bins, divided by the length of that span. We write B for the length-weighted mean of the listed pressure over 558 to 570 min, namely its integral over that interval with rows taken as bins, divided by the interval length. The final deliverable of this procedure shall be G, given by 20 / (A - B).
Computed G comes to 0.229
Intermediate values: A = 421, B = 334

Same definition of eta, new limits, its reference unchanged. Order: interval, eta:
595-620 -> 606.5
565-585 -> 566.5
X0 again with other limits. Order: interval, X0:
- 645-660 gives 426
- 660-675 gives 407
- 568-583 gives 234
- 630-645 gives 424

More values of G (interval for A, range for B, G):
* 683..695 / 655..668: 0.192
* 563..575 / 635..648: -0.142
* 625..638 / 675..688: -0.152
